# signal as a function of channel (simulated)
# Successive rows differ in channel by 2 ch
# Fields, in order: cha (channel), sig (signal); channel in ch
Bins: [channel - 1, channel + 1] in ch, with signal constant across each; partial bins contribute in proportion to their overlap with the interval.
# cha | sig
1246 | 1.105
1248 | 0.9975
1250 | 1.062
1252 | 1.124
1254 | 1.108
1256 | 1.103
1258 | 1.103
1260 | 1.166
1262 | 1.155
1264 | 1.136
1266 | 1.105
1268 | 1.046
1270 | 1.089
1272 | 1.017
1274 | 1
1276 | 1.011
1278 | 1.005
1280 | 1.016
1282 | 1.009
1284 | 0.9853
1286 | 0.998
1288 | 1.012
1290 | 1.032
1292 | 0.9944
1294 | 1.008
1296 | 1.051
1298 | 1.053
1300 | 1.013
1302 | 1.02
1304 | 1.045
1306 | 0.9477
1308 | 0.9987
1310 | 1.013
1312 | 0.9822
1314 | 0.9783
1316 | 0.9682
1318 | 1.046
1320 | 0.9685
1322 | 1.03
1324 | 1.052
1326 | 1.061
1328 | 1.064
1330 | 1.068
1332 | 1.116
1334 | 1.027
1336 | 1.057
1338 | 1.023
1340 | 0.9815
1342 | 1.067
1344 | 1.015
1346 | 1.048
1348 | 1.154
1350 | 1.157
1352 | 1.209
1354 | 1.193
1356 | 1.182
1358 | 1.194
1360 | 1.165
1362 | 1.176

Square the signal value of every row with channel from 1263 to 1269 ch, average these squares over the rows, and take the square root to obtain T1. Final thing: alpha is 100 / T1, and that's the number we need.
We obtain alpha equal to 91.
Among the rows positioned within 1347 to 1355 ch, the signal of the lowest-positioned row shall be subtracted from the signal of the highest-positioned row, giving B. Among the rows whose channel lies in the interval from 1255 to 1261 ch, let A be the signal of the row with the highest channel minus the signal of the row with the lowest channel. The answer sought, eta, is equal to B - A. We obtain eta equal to -0.024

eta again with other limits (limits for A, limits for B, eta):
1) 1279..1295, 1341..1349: 0.095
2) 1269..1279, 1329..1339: 0.039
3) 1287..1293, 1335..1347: 0.009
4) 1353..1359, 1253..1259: -0.006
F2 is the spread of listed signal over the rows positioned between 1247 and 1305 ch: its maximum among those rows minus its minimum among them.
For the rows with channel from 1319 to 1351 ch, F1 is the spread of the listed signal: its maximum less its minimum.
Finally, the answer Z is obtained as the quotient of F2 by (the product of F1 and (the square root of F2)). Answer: 2.3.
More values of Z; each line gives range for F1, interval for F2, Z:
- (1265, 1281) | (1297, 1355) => 4.9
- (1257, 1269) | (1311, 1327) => 2.5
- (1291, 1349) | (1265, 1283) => 1.6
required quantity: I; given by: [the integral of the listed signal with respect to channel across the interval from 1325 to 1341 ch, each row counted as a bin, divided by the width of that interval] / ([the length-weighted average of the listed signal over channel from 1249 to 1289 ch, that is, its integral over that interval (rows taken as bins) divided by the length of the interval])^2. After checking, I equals 0.93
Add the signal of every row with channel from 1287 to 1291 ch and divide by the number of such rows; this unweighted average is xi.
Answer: 1.02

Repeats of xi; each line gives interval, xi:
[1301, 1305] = 1.03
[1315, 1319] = 1.01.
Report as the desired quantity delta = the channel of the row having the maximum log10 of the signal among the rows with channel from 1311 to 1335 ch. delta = 1332 ch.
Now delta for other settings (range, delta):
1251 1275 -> 1260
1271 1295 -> 1290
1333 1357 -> 1352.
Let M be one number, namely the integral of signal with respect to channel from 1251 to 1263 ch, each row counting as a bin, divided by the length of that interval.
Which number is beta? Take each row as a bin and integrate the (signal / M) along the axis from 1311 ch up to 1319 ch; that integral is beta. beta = 7.06 ch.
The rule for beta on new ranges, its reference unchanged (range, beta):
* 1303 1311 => 7.11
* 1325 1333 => 7.65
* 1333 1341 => 7.26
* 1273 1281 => 7.16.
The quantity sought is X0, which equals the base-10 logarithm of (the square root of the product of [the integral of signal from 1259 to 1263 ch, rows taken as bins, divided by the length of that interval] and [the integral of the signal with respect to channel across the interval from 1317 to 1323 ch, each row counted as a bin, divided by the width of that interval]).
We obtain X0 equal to 0.036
